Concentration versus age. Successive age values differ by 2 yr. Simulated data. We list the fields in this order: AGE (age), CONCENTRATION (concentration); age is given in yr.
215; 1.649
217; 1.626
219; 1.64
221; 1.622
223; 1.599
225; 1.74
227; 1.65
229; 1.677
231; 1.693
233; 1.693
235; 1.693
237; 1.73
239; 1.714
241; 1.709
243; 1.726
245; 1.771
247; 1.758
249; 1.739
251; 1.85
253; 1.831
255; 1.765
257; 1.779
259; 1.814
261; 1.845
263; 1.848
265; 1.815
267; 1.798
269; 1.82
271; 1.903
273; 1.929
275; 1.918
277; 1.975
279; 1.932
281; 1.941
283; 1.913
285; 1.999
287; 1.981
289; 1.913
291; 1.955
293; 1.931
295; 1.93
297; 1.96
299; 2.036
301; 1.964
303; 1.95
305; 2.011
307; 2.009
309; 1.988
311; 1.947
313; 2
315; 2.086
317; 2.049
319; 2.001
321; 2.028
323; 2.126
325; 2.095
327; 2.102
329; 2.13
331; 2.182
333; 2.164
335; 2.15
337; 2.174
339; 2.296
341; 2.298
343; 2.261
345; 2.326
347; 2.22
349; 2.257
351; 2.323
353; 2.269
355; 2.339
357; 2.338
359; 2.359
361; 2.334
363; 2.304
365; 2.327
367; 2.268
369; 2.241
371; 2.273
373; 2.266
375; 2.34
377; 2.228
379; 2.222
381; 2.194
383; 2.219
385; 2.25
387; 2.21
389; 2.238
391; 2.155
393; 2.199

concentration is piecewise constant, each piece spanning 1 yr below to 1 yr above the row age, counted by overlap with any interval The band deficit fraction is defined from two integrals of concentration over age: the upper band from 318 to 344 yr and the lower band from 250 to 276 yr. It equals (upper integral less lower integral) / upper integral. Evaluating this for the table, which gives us 0.15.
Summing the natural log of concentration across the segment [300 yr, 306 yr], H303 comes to 2.0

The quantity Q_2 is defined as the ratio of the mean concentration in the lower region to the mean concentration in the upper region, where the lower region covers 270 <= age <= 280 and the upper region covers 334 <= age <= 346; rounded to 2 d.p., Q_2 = 0.86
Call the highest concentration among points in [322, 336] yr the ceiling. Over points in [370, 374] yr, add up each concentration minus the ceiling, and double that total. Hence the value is 0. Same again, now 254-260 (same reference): -2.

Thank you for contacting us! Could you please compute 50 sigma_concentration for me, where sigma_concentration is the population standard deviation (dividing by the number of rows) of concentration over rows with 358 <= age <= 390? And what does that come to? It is 2.5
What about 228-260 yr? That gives 2.5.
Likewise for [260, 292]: 3.0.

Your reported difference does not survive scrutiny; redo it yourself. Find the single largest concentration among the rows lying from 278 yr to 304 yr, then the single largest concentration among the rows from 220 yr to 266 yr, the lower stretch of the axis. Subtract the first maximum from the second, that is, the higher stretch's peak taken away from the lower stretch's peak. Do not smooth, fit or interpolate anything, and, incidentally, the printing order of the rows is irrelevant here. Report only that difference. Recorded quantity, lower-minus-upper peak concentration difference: -0.19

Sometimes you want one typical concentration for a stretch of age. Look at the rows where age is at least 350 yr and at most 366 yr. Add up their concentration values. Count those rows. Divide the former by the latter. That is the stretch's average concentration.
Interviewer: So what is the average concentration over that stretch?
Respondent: 2.32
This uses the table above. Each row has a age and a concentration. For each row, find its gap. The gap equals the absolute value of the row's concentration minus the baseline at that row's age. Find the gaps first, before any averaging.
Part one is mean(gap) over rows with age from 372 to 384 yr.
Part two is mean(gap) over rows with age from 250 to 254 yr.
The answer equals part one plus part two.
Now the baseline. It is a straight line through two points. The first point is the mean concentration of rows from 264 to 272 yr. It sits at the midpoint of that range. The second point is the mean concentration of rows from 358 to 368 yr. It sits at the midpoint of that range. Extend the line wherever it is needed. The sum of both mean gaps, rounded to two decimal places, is 0.24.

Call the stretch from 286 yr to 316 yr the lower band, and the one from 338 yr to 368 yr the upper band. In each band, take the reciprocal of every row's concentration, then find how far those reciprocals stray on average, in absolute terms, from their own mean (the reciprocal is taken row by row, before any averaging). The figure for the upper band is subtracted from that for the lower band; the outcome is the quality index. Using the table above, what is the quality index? 0.003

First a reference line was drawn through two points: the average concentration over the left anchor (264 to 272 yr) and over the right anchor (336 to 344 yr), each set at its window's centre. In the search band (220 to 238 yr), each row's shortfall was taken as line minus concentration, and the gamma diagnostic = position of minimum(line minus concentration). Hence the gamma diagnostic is 225 yr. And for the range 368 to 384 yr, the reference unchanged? 375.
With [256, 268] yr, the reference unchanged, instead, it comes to 261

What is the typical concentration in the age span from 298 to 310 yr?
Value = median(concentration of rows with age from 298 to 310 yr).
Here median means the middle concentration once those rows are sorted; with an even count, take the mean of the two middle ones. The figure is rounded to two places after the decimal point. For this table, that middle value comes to 2.00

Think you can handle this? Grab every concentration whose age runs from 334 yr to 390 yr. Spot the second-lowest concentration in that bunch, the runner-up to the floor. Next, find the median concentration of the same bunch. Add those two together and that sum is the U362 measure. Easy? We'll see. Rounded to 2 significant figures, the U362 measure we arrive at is 4.4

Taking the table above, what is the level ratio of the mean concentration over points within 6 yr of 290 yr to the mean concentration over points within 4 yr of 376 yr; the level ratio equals 0.86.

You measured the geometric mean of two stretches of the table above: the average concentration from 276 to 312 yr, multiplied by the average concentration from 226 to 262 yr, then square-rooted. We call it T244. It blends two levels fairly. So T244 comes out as 1.85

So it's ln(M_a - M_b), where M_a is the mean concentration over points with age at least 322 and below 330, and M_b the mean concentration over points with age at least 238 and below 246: -1.0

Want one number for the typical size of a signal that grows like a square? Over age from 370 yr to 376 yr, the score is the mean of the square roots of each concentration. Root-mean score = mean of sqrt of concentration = 1.51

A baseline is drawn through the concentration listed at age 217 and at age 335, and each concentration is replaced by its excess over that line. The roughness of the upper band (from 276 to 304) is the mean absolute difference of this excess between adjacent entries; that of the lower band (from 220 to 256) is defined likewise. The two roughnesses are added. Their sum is 0.081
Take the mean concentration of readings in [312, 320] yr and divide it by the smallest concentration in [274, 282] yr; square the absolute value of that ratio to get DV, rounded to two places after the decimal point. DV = 1.12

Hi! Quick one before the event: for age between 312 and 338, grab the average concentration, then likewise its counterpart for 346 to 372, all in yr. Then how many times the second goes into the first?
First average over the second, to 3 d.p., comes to 0.914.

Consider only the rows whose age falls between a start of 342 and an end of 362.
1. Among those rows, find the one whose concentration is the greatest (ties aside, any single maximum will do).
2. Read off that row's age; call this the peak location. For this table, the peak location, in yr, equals 359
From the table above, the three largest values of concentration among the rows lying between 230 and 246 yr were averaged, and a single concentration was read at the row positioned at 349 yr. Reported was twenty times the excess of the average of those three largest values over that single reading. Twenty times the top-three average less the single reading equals -10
